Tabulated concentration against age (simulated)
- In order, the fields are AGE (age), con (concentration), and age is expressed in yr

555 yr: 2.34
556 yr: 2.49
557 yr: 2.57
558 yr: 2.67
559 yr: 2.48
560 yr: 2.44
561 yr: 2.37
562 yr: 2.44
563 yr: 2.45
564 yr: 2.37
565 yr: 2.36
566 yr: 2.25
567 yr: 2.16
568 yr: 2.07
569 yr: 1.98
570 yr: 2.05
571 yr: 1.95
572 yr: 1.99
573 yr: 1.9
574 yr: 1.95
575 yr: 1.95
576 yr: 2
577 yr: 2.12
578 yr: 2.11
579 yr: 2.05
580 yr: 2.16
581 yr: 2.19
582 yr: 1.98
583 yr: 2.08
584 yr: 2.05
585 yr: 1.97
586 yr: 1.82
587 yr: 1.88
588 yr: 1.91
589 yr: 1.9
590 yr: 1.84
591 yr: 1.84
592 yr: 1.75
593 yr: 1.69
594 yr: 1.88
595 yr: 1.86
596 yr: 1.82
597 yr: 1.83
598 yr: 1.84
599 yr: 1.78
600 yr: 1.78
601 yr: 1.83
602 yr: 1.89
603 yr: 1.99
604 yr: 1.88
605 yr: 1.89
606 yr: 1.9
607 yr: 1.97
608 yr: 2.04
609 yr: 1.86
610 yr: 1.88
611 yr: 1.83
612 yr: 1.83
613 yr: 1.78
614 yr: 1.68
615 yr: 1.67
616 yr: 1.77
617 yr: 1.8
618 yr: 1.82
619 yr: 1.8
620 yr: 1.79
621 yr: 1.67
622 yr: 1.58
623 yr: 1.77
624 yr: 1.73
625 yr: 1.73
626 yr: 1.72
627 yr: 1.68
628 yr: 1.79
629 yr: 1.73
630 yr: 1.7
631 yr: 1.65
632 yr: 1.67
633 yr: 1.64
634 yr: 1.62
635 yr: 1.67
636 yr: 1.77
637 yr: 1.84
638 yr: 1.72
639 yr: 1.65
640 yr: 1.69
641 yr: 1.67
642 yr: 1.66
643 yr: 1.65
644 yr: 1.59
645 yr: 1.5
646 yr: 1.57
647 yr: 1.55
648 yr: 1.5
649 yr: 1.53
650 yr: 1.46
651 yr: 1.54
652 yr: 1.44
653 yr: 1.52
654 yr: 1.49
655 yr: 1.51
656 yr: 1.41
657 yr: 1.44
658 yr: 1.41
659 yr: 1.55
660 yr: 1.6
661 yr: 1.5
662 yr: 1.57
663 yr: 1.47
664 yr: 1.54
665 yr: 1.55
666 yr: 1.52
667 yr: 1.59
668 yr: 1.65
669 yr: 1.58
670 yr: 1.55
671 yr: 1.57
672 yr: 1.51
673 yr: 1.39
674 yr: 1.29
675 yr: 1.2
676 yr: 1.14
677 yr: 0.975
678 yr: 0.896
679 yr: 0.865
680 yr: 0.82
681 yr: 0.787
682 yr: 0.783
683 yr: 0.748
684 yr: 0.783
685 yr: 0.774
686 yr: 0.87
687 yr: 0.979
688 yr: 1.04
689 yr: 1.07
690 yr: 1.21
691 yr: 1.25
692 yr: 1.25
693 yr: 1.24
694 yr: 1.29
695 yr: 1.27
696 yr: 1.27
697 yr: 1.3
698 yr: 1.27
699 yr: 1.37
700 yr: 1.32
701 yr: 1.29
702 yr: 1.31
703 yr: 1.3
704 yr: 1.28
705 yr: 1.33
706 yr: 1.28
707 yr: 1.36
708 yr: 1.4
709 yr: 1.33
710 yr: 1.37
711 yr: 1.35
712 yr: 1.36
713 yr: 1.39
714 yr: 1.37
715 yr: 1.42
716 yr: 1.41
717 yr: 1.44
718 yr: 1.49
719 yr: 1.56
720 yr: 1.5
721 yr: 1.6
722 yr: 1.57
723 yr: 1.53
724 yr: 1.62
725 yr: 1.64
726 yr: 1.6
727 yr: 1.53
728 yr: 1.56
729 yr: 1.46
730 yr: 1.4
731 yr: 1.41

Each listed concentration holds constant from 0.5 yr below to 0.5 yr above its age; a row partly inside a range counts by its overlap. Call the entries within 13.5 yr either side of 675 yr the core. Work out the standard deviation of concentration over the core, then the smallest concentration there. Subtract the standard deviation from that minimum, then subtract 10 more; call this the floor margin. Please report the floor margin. -9.6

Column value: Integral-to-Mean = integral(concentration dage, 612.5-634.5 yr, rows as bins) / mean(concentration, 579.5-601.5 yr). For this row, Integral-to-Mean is 20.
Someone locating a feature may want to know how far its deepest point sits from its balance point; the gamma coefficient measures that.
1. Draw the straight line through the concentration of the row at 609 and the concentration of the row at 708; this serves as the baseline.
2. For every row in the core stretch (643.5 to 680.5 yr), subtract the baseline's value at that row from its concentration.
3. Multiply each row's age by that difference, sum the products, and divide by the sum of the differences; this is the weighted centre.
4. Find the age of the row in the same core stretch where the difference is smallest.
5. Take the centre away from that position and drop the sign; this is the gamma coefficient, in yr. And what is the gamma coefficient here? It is 13.2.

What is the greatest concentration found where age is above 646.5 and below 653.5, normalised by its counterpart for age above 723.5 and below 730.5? 0.95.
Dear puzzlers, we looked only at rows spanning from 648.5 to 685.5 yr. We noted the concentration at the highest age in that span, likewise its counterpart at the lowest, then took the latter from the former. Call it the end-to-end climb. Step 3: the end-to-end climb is -0.76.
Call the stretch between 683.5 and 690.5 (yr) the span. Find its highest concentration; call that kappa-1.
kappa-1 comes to 1.21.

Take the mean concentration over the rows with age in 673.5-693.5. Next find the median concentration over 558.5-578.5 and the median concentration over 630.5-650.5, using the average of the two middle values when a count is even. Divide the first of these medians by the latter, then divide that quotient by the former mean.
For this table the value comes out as 1.28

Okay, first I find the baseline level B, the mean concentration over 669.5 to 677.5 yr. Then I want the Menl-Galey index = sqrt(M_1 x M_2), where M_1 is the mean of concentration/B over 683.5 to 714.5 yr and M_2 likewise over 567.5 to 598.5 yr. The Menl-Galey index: 1.168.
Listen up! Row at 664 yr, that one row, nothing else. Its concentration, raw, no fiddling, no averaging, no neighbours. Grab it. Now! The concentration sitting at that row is 1.54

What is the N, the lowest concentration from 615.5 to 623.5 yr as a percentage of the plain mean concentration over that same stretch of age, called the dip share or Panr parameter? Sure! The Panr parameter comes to 90.3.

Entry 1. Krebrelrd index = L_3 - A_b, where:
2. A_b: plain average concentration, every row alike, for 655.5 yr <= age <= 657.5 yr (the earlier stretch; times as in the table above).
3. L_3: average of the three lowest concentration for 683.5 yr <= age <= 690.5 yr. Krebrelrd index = -0.62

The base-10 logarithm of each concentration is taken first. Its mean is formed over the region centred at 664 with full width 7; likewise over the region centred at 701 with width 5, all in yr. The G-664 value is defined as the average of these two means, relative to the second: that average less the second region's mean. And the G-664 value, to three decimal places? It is 0.033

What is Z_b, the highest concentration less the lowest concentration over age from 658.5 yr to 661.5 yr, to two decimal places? 0.10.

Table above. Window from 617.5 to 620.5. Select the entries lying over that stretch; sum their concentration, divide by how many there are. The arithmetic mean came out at 1.8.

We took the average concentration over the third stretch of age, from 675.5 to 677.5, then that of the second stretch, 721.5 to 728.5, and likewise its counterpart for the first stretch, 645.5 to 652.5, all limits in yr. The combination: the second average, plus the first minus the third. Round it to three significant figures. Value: 2.03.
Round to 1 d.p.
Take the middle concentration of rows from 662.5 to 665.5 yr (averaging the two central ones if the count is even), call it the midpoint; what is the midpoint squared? 2.4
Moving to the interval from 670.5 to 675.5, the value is 1.9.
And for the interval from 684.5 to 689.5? 1.0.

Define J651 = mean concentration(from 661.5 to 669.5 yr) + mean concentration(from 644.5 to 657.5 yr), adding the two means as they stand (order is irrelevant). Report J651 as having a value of 3.06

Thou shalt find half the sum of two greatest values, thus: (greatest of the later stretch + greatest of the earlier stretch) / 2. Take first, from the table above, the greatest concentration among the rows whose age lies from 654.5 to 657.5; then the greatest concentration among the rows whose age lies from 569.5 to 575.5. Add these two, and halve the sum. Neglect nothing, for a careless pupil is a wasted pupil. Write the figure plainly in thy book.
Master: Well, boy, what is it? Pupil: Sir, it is 1.8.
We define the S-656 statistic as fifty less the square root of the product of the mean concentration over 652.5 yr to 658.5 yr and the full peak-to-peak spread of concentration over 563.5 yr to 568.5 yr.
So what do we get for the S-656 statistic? 49.34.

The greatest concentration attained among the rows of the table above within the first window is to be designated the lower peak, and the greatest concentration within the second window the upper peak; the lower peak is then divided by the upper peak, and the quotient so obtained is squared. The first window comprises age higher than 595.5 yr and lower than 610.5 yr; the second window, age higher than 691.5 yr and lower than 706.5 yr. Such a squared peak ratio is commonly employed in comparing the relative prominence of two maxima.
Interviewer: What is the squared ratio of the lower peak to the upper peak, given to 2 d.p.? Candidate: 2.22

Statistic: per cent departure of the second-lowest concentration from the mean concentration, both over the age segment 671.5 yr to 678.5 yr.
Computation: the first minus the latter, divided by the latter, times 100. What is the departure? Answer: -18.8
